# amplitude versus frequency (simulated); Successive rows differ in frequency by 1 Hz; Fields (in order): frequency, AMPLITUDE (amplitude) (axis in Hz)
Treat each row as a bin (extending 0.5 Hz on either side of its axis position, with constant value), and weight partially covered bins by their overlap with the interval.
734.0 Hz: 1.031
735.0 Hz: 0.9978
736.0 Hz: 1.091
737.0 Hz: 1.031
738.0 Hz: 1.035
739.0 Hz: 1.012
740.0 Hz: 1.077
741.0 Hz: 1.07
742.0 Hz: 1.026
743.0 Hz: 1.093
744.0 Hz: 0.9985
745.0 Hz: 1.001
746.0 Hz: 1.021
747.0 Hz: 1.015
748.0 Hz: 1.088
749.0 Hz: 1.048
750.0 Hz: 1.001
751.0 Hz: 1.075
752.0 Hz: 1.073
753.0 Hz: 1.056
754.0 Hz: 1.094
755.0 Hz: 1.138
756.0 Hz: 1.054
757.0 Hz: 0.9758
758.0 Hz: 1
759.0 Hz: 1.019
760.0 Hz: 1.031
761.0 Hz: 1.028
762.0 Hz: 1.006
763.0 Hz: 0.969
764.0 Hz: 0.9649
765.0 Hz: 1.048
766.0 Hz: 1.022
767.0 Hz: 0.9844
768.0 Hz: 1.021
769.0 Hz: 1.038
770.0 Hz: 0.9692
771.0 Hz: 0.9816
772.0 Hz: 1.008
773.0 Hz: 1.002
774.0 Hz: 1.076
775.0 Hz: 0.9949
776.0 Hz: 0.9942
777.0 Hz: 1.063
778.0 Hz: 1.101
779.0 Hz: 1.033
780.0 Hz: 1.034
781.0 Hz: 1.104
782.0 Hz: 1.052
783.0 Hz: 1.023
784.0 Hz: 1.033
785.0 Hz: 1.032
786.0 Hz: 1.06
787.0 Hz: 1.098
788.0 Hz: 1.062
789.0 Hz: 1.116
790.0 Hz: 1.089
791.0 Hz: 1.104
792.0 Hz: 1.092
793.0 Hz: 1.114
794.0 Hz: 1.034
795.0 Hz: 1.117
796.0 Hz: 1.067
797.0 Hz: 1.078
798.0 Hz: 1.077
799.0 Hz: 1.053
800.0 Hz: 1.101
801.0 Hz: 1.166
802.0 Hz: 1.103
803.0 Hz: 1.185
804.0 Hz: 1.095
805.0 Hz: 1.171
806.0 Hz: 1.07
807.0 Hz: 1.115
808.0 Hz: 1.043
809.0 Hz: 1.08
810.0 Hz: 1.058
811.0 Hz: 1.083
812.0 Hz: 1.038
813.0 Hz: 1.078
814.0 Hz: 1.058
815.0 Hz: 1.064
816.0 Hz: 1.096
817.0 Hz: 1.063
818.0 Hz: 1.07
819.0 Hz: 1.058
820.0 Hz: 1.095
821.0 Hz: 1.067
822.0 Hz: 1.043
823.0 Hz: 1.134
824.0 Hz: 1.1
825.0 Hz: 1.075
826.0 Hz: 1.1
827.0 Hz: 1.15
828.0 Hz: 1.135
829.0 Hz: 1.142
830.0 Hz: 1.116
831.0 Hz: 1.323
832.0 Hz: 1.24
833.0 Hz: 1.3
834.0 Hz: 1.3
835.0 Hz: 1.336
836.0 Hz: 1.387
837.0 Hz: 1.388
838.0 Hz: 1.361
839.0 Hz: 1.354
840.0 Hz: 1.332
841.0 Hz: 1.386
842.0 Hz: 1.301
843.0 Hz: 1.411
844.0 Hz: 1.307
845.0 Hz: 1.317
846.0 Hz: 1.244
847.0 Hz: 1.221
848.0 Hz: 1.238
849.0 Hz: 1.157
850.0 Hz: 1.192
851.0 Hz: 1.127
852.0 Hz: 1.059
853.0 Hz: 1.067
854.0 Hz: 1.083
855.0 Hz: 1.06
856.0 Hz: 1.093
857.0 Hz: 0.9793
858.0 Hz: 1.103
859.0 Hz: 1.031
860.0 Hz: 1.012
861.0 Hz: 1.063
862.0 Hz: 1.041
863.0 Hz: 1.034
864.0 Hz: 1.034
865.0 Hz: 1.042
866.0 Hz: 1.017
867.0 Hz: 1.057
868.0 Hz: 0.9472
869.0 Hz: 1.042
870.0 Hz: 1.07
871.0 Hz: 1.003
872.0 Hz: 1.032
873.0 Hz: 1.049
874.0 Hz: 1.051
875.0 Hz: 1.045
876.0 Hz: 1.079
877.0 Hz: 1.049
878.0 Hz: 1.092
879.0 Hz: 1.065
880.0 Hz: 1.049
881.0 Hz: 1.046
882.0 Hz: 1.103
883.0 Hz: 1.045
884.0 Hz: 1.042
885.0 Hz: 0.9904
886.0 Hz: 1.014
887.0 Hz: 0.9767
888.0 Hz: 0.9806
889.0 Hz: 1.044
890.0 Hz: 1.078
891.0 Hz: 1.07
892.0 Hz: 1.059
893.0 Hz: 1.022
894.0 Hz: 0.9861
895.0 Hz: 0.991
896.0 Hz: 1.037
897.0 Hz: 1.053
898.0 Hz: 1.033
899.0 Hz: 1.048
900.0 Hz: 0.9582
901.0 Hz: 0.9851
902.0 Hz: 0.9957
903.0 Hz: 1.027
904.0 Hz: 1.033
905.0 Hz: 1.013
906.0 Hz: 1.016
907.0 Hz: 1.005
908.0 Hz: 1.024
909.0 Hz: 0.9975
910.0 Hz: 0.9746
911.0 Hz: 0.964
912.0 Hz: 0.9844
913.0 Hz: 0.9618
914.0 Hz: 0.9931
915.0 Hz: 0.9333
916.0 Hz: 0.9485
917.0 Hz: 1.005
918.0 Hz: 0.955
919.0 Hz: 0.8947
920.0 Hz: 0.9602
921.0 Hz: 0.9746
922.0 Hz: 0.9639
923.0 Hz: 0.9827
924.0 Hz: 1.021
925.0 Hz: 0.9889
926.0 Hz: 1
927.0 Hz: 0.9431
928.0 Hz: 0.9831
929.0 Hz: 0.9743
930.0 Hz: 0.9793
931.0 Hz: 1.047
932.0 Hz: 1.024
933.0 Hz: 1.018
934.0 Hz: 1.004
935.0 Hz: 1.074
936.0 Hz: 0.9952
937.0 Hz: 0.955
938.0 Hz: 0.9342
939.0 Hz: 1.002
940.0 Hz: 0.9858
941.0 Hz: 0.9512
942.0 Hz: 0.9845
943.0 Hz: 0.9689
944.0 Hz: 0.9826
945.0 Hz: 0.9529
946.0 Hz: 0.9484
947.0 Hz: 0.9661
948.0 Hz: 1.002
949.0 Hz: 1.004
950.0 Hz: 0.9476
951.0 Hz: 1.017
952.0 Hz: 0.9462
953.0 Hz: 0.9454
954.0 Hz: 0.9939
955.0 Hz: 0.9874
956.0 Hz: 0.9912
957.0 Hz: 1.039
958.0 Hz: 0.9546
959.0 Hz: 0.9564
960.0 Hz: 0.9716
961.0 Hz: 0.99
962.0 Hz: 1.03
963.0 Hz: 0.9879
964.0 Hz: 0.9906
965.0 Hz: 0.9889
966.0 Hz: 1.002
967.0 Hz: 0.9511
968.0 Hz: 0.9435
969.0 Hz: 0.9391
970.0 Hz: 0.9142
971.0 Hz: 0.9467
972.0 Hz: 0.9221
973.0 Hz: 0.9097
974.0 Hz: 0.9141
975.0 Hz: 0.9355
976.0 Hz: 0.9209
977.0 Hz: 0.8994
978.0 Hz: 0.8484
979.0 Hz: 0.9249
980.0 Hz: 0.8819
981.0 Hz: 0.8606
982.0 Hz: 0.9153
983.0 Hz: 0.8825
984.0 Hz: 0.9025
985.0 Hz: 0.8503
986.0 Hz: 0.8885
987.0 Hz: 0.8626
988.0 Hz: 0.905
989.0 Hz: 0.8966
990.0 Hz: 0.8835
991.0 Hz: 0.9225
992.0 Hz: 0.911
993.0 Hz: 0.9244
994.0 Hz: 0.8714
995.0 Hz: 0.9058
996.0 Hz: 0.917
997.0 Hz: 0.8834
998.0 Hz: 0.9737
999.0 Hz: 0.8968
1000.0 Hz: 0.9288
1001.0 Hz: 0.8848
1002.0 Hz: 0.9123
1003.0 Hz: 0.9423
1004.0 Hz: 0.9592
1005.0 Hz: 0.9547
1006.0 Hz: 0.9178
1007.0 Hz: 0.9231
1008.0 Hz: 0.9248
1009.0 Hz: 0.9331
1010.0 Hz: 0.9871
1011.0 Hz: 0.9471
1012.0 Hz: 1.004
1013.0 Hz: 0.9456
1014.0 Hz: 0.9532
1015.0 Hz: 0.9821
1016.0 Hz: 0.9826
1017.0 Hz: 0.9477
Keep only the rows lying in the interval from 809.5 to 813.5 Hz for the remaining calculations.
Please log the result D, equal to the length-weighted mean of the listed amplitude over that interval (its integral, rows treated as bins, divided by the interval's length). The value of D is 1.06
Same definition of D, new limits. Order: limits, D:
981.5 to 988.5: 0.89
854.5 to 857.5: 1.04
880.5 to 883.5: 1.06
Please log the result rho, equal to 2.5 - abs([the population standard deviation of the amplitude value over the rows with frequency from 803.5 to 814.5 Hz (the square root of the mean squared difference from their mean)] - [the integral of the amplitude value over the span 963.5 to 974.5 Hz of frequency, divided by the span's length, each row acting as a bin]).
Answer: 1.59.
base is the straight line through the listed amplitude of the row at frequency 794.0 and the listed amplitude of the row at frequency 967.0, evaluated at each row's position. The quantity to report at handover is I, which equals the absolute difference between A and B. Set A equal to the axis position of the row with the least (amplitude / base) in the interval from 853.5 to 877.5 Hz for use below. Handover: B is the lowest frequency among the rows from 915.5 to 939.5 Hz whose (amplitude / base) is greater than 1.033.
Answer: 56 Hz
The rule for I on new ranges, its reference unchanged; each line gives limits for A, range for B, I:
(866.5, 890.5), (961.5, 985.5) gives 94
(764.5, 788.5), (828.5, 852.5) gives 59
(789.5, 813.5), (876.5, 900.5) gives 83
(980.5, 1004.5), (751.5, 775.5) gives 231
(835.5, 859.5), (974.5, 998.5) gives 141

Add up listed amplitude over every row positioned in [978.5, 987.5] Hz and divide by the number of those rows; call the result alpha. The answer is 0.89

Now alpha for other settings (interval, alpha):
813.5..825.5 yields 1.08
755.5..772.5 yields 1.01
